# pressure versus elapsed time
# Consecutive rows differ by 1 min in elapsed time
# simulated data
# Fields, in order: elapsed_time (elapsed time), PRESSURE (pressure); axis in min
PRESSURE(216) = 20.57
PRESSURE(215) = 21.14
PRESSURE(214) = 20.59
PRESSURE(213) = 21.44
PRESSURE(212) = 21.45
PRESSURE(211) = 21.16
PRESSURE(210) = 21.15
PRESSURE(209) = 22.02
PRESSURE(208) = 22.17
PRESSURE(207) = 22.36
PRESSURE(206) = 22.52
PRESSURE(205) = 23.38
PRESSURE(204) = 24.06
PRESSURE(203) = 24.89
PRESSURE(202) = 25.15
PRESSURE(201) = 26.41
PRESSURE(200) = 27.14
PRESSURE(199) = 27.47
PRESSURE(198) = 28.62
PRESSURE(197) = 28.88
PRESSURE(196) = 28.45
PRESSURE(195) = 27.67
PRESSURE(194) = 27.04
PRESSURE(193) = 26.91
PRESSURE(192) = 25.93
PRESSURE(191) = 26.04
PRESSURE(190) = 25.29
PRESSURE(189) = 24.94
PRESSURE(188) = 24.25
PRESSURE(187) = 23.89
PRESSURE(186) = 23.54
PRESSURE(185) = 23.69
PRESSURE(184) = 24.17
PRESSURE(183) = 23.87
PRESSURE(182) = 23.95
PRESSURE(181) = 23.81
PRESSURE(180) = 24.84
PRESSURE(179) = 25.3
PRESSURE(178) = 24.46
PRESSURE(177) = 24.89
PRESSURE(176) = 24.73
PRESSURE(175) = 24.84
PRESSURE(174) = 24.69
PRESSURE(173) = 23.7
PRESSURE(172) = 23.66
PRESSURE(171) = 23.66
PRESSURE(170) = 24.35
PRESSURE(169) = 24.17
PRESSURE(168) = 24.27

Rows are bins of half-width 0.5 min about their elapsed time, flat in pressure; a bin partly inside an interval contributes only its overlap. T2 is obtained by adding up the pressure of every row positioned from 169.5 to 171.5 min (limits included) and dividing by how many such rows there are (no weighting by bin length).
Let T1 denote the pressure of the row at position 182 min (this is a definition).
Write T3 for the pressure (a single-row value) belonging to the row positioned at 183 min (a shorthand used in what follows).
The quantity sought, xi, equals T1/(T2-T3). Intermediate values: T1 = 23.95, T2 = 24.0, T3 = 23.87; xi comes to 177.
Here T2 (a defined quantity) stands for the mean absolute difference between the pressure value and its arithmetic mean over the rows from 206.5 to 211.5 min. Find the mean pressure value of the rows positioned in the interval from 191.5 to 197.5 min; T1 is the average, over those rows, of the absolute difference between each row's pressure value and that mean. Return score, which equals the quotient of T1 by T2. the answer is 1.7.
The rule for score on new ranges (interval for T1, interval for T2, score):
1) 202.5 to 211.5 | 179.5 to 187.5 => 3.7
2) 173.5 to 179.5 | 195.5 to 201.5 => 0.2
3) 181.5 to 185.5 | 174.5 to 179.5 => 0.7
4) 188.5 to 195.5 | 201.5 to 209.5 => 0.8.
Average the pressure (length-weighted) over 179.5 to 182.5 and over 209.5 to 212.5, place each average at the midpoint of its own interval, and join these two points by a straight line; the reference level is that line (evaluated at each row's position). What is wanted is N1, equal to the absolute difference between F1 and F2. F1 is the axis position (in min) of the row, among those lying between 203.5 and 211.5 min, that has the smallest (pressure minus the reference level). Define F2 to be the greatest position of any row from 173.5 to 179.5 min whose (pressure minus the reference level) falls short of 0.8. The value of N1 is 32 min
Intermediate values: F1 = 210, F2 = 178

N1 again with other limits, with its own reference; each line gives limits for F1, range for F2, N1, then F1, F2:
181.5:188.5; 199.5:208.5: 22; 186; 208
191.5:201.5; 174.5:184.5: 8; 192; 184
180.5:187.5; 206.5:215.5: 34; 181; 215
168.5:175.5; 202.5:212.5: 41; 171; 212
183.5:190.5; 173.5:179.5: 8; 186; 178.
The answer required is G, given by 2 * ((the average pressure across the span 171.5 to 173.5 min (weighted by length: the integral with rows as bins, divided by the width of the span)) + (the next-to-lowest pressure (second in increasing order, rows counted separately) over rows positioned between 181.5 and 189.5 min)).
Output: 95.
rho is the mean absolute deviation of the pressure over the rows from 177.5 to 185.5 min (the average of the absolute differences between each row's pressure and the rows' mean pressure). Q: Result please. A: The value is 0.45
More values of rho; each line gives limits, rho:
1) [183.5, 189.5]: 0.37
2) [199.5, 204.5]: 1.00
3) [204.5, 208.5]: 0.39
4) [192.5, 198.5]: 0.72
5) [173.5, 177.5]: 0.08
